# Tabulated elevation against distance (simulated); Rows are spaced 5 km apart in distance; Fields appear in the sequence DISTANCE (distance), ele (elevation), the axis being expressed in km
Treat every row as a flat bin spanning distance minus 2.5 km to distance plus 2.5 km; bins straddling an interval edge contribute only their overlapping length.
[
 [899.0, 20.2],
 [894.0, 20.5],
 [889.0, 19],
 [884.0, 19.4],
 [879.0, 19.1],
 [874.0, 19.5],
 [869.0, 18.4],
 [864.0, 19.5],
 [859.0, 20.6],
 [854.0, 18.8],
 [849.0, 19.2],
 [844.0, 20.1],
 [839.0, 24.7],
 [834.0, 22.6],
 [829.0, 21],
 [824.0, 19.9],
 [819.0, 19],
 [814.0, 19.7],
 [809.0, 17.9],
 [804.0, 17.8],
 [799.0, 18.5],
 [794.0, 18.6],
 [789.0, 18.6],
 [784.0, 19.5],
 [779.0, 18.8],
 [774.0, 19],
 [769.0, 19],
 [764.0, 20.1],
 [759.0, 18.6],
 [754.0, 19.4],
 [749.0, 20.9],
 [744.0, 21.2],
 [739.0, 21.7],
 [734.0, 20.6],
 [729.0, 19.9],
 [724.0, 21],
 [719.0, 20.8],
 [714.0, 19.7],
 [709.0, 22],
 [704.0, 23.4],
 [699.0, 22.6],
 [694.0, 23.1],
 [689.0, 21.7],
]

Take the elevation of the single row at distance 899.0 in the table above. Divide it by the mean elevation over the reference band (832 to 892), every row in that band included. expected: 1.01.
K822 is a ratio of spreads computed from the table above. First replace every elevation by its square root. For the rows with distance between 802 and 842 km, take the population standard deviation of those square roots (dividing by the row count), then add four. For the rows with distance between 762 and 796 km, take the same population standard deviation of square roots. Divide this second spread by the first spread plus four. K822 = 0.0135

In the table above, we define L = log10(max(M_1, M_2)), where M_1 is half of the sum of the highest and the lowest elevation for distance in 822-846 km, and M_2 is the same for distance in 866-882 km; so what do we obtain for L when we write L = 1.35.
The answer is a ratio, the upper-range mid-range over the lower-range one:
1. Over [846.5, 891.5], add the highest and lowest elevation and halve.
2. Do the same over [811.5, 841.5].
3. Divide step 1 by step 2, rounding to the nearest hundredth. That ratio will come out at 0.89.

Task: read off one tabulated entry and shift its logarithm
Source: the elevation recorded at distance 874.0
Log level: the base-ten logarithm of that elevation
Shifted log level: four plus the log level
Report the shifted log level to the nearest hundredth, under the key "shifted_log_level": 5.29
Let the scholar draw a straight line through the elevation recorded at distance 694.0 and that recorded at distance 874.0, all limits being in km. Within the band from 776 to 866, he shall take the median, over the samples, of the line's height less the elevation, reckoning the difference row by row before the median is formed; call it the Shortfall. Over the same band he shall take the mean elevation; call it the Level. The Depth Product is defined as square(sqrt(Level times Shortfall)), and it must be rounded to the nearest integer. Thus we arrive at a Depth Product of 21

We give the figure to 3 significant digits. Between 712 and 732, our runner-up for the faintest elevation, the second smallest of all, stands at 19.9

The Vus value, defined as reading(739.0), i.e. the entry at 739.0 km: 21.7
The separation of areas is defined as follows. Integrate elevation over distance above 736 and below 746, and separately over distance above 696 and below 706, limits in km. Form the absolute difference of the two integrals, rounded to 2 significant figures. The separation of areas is 16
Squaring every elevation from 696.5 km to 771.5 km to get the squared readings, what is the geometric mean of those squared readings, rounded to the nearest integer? 428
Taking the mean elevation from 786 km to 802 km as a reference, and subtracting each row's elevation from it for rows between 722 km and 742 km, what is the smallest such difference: -3.1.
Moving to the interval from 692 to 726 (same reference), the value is -4.8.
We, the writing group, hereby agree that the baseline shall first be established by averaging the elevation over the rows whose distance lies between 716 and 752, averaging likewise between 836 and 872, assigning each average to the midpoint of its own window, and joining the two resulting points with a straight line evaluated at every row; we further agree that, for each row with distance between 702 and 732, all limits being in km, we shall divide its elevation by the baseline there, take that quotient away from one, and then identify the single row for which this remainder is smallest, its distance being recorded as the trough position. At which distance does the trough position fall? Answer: 704.0 km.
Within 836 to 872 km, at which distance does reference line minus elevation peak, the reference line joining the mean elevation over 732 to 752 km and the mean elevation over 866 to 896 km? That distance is 869.0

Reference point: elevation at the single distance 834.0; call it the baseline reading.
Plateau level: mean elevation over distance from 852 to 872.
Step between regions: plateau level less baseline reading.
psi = -3.3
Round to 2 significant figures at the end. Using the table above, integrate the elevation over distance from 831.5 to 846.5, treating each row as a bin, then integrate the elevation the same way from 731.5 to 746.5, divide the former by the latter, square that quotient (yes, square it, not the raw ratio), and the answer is 1.1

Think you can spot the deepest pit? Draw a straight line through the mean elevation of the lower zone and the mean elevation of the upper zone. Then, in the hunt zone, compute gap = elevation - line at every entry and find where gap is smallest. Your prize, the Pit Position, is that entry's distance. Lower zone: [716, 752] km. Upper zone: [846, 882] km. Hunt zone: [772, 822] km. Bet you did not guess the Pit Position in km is 804.0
